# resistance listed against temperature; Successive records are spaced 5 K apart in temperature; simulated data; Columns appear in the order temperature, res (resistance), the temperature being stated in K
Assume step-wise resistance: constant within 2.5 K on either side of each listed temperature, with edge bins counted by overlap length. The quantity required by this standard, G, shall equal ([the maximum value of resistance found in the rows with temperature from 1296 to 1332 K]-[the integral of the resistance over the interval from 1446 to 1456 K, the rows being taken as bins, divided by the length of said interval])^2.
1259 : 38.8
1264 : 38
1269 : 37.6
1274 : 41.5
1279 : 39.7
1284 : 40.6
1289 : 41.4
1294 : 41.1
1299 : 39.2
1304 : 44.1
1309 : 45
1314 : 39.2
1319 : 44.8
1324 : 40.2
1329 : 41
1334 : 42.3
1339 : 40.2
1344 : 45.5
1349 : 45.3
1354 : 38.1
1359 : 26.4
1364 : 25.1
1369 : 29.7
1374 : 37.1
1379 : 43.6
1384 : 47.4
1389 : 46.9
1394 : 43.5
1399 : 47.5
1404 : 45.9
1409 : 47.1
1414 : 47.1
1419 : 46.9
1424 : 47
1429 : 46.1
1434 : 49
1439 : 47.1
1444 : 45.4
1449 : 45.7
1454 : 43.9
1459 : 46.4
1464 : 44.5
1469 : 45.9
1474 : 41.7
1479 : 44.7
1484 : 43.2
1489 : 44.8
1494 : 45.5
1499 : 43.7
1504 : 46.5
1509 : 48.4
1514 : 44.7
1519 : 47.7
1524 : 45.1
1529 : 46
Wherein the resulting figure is 0.0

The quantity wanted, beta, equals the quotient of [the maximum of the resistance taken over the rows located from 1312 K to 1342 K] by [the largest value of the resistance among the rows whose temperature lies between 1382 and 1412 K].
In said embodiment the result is 0.94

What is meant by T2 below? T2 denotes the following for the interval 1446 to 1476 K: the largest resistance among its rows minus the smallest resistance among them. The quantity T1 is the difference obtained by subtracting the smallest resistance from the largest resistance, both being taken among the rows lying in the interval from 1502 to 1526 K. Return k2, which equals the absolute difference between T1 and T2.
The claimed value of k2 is 1.0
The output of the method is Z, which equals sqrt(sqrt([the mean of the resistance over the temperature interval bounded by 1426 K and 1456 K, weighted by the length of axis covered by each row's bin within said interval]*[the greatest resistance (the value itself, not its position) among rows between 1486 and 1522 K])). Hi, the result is 6.88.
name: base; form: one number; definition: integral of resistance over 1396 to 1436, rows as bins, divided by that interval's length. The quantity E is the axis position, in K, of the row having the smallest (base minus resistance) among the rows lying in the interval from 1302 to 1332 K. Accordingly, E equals 1309 K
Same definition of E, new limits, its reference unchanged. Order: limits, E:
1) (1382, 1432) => 1399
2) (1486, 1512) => 1509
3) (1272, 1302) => 1274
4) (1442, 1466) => 1459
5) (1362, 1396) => 1384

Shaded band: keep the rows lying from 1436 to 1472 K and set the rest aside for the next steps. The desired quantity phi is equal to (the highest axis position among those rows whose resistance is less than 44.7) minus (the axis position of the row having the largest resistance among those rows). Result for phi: 25 K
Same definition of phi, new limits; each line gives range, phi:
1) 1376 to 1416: -5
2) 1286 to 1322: 5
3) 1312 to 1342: 20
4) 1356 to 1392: -5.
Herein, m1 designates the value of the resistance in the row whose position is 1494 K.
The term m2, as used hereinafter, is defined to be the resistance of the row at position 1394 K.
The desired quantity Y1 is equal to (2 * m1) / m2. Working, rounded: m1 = 45.5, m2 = 43.5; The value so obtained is 2.09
